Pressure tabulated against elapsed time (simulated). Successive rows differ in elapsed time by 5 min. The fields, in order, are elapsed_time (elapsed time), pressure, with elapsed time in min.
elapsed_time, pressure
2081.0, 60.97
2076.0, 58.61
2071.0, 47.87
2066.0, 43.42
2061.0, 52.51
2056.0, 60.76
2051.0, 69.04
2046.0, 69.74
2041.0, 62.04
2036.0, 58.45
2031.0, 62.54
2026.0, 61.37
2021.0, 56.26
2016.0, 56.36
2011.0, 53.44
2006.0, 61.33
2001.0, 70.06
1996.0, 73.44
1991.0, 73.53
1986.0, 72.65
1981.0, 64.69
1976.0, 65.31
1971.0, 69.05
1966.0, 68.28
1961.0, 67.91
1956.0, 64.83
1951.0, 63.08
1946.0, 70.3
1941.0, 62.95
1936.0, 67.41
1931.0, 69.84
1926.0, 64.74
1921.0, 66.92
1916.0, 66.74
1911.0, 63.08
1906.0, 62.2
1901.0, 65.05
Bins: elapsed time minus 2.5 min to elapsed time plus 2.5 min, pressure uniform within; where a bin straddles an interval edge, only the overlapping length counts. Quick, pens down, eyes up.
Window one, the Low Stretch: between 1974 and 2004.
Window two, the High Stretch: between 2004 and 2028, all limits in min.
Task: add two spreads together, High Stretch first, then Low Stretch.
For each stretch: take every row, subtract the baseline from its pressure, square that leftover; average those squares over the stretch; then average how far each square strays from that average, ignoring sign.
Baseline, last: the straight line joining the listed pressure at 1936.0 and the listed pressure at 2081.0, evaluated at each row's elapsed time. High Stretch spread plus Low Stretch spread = 62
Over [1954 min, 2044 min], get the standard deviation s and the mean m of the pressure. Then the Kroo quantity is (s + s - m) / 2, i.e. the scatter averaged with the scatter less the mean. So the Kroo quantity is -26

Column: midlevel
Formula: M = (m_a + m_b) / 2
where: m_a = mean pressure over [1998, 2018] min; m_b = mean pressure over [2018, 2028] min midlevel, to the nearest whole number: 60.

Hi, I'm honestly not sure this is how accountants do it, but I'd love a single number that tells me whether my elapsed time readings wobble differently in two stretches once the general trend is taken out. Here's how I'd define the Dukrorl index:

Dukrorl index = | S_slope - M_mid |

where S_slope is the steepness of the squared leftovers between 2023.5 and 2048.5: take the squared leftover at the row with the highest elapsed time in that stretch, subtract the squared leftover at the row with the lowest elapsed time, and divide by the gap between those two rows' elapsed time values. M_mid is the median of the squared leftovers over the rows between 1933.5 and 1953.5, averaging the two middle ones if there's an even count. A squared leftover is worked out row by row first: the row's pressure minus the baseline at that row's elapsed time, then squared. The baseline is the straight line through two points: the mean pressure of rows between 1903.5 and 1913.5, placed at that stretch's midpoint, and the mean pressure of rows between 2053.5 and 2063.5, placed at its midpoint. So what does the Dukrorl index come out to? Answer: 12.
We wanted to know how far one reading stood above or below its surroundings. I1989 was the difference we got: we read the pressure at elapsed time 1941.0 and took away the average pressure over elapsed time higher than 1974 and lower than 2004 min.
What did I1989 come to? -7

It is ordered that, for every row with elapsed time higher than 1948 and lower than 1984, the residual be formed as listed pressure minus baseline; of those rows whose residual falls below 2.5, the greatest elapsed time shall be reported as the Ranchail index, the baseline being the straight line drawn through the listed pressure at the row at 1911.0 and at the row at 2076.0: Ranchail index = 1951.0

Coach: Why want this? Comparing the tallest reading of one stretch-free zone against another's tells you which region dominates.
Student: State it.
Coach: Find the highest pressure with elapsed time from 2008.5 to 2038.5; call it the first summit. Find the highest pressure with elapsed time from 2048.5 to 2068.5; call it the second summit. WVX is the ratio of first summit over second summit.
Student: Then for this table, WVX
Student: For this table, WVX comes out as 0.91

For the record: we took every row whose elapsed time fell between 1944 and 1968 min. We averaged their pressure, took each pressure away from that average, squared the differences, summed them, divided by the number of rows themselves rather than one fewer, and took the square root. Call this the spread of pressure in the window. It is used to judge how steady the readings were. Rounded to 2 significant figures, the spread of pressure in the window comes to 2.6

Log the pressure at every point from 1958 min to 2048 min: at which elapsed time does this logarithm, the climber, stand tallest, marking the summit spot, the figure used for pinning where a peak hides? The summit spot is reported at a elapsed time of 1991.0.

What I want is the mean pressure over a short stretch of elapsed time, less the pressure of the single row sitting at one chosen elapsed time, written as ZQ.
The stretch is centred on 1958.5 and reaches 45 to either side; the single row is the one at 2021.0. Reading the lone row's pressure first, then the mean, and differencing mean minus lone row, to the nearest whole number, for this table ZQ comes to 12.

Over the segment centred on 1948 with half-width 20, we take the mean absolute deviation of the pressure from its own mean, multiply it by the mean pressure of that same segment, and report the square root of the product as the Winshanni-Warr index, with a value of 13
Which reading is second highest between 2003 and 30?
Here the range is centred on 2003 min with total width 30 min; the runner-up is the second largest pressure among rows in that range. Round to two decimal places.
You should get 73.44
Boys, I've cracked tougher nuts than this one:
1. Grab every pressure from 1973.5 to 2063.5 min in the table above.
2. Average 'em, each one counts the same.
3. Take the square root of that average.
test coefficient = 8.0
